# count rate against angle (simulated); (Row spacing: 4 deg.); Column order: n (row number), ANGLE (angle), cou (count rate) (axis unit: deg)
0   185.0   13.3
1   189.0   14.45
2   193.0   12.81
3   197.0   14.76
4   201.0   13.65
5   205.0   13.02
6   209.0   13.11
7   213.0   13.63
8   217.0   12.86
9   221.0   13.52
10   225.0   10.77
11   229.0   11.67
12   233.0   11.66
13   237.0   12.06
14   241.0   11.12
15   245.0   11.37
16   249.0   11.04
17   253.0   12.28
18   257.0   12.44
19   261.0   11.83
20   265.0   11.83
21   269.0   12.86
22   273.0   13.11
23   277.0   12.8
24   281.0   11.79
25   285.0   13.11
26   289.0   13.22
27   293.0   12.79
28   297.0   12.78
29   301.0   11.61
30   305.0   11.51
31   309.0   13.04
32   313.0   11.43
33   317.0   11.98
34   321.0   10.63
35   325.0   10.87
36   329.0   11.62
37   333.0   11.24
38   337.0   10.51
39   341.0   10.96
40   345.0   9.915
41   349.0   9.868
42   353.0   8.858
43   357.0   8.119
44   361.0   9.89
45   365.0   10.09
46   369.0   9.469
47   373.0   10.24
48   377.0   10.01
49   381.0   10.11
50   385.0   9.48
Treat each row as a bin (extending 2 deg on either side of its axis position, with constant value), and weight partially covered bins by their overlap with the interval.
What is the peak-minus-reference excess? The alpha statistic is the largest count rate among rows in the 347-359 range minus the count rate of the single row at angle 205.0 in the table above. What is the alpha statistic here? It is -3.2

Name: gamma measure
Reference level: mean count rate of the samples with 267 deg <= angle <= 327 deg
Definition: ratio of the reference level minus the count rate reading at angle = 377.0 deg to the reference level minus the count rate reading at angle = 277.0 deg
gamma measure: -3.9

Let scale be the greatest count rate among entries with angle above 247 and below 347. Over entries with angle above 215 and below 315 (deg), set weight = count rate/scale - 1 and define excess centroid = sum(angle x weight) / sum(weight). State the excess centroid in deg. 260.9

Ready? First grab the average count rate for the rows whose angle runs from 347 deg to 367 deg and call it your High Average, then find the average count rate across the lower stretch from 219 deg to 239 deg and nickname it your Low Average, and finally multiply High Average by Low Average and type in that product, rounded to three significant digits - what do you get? 112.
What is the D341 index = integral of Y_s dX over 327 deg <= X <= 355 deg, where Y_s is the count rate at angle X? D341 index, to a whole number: 292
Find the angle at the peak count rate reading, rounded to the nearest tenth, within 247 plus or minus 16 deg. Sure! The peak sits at 257.0 deg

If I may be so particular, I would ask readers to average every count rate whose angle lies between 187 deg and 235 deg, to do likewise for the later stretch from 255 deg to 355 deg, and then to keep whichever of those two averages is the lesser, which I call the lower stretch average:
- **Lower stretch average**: 11.7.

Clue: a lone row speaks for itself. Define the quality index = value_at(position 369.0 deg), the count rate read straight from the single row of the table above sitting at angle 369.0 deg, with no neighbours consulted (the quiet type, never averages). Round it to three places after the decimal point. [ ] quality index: 9.469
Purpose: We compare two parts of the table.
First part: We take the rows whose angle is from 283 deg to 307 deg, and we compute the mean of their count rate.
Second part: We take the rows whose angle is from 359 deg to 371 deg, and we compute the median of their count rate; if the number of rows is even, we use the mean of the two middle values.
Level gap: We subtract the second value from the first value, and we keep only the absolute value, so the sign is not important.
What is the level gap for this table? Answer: 2.6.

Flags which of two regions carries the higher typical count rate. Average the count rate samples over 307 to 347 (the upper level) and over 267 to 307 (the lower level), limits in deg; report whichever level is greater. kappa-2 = 12.6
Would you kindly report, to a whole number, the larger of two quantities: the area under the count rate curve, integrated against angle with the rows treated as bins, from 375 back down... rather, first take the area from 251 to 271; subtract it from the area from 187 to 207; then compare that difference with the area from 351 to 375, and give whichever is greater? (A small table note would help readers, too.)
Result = 227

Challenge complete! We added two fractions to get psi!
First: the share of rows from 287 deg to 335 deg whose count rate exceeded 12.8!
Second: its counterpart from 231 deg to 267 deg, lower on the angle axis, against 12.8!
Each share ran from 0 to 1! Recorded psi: 0.17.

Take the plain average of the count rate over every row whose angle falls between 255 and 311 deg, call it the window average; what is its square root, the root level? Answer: 3.53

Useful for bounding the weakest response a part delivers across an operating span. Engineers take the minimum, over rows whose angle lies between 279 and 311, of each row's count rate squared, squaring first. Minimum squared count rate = 132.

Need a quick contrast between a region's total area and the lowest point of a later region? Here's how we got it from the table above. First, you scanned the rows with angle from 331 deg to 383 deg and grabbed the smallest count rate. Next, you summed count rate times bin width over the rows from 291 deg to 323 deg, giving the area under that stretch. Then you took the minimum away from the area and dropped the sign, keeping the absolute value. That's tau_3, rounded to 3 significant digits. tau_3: 375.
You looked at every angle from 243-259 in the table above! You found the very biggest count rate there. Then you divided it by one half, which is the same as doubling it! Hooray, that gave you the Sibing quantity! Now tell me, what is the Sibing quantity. 24.9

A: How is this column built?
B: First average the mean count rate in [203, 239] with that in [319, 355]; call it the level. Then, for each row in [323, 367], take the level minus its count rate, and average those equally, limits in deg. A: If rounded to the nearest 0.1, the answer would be 1.3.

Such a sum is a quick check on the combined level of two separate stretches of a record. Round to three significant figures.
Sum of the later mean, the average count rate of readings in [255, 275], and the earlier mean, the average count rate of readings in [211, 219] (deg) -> 25.7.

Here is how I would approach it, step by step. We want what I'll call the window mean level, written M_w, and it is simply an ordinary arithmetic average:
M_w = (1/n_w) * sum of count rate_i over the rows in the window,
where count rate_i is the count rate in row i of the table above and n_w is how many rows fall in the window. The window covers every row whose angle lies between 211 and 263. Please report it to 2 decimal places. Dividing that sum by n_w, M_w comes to 12.02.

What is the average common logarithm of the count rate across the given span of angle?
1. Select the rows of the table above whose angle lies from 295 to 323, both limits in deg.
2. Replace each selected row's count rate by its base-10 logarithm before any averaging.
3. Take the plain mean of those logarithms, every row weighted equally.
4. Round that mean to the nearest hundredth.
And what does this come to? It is 1.07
